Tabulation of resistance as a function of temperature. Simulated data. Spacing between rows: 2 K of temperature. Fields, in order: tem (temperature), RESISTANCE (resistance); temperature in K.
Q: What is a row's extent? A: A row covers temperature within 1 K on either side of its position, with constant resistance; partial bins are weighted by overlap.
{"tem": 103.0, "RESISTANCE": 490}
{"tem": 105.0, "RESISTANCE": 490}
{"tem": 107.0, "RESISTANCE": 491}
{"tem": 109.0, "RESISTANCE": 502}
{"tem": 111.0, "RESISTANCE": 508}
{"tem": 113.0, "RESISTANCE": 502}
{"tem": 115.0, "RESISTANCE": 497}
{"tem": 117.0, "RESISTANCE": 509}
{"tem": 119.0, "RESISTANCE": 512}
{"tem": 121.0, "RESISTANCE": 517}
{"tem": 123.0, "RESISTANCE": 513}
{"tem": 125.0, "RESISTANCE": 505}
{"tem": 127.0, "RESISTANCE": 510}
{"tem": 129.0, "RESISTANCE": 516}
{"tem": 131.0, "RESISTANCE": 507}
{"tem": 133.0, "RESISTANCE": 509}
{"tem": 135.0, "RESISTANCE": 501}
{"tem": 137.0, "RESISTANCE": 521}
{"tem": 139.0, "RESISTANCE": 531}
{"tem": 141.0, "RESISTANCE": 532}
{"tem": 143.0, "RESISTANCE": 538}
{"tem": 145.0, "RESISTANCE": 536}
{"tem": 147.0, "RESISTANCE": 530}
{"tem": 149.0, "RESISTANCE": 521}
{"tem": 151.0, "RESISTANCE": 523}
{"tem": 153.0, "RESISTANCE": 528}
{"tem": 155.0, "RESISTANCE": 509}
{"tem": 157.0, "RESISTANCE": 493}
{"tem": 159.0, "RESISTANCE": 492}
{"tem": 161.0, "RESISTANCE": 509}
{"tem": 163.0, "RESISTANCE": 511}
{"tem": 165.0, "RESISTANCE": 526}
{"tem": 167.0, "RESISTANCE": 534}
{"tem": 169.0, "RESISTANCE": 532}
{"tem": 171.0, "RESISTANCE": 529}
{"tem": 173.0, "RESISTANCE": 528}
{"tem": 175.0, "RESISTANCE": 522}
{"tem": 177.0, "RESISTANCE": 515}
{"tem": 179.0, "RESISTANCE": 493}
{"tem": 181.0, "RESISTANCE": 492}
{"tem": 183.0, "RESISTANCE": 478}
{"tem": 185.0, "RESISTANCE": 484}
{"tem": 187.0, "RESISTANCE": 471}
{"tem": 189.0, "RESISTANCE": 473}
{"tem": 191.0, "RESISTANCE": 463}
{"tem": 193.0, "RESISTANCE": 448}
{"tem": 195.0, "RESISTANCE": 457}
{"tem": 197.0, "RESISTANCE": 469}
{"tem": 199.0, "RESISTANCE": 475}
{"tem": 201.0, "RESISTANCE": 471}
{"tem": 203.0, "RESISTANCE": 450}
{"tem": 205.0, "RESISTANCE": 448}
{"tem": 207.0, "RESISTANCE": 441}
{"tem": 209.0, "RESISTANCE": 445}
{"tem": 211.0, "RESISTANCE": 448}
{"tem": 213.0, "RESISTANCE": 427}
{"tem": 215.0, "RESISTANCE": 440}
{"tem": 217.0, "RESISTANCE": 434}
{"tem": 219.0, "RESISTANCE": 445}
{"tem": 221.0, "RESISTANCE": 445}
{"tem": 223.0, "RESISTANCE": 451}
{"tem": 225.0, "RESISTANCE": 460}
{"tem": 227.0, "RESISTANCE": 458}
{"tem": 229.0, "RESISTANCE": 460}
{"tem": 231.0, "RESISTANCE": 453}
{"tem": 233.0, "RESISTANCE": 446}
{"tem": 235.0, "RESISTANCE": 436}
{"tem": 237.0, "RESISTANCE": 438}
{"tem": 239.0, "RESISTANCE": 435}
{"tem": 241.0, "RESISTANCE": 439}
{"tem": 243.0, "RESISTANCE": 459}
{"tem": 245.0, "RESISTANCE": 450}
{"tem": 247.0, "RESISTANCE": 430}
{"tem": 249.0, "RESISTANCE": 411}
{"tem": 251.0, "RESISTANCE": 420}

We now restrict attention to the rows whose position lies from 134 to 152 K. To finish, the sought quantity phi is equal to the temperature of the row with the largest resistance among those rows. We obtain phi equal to 143.0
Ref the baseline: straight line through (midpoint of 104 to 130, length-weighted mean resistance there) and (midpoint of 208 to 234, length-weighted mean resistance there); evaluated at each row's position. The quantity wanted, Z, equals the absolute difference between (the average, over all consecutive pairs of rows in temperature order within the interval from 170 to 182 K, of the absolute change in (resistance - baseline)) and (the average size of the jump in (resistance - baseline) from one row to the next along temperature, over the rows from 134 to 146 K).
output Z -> 2.1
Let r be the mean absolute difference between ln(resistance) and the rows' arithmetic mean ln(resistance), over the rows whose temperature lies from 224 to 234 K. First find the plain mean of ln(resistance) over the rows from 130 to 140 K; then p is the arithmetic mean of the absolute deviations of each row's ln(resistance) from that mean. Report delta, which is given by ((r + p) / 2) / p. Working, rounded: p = 0.0189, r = 0.010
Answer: 0.77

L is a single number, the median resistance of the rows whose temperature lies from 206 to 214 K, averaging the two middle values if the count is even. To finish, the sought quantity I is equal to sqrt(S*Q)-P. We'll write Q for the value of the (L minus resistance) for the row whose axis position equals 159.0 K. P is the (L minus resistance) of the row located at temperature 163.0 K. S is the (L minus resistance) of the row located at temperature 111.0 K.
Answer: 124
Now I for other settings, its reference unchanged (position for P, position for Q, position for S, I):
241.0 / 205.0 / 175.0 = 16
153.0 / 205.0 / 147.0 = 106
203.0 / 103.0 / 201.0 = 43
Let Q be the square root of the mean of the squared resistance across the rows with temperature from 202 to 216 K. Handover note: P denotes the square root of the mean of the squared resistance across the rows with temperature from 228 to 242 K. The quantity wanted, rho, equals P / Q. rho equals 1.00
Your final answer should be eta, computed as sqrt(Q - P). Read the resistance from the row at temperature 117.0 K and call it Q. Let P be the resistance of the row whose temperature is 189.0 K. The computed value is 6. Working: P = 473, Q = 509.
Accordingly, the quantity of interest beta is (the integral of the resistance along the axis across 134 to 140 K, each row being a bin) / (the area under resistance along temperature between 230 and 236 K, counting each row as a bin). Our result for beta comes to 1.16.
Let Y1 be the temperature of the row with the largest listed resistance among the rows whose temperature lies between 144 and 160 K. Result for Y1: 145.0 K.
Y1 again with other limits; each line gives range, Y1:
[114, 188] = 143.0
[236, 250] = 243.0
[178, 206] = 179.0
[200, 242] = 201.0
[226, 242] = 229.0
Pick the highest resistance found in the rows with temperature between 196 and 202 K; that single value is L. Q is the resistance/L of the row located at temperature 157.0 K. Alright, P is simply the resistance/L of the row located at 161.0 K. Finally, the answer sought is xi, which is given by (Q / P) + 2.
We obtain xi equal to 2.969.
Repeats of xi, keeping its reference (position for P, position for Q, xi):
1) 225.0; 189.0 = 3.028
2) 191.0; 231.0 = 2.978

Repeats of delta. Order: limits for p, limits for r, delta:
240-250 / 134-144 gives 0.83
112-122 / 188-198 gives 1.16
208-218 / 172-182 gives 1.41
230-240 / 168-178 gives 0.86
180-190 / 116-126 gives 0.74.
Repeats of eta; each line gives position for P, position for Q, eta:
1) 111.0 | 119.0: 2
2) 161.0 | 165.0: 4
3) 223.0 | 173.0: 9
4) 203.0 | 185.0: 6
